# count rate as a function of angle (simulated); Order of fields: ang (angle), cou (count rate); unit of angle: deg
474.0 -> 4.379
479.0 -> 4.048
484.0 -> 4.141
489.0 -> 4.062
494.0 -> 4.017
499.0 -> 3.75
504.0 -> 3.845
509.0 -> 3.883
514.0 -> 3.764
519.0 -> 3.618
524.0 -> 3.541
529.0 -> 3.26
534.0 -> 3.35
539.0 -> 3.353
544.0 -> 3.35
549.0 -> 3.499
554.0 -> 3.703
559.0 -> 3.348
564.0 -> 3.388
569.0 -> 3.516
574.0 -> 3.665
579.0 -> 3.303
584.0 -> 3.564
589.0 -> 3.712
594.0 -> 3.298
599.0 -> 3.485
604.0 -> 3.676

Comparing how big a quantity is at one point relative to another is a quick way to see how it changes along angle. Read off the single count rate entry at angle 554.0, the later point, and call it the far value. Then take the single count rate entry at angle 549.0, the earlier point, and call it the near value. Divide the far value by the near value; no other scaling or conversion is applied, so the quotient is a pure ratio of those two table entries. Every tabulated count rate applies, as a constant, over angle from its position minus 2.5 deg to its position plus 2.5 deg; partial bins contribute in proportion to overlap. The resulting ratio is 1.06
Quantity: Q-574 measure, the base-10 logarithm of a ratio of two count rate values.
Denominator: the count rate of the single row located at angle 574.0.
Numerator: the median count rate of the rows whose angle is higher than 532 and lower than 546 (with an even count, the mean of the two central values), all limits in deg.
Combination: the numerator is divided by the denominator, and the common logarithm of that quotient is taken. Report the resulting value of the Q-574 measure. -0.04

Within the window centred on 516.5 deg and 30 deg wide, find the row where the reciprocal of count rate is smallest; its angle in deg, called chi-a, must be 509.0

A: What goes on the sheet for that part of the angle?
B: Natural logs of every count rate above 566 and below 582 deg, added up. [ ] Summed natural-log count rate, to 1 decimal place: 3.8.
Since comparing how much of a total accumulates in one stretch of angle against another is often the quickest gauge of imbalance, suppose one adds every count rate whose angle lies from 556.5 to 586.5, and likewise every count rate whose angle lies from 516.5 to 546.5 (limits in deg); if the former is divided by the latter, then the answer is 1.02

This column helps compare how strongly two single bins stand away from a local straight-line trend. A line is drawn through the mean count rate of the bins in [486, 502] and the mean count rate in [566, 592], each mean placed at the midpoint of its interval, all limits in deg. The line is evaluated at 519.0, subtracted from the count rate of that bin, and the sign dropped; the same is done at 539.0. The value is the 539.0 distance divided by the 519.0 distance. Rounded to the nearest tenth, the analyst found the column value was 1.8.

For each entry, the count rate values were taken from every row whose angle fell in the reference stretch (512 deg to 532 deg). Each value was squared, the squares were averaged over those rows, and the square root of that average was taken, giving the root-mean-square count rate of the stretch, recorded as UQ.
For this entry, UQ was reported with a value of 3.55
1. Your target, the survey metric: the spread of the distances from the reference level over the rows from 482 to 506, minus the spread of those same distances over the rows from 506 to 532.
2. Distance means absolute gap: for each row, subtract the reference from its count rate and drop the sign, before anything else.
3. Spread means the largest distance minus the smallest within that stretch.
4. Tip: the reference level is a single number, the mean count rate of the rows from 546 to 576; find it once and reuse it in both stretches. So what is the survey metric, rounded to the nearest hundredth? 0.05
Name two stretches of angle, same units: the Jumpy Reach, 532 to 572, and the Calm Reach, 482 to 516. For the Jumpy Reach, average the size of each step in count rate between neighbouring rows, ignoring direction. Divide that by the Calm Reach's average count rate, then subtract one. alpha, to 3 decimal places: -0.968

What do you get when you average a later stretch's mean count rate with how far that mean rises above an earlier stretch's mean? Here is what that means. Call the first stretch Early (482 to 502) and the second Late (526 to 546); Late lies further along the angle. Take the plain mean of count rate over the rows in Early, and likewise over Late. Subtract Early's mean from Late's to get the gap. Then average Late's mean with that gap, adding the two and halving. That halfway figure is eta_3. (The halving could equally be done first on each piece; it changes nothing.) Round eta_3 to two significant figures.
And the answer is 1.3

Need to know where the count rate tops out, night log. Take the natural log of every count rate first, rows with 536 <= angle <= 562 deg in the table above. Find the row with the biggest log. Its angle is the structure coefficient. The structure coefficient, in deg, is 554.0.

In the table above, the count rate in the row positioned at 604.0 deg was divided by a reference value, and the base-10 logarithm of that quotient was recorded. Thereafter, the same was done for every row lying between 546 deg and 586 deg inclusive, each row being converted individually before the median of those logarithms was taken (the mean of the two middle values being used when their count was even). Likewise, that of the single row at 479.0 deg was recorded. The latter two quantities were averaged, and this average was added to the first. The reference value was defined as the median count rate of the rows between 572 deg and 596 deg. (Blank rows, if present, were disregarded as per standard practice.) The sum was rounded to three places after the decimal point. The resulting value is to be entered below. 0.038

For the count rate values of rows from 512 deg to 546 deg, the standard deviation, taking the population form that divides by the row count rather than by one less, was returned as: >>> 0.169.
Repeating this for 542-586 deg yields 0.136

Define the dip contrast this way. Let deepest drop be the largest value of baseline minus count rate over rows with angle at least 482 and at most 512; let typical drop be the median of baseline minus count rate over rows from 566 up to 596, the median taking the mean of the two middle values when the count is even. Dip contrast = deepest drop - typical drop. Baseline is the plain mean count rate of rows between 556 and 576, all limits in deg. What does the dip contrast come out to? -0.21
